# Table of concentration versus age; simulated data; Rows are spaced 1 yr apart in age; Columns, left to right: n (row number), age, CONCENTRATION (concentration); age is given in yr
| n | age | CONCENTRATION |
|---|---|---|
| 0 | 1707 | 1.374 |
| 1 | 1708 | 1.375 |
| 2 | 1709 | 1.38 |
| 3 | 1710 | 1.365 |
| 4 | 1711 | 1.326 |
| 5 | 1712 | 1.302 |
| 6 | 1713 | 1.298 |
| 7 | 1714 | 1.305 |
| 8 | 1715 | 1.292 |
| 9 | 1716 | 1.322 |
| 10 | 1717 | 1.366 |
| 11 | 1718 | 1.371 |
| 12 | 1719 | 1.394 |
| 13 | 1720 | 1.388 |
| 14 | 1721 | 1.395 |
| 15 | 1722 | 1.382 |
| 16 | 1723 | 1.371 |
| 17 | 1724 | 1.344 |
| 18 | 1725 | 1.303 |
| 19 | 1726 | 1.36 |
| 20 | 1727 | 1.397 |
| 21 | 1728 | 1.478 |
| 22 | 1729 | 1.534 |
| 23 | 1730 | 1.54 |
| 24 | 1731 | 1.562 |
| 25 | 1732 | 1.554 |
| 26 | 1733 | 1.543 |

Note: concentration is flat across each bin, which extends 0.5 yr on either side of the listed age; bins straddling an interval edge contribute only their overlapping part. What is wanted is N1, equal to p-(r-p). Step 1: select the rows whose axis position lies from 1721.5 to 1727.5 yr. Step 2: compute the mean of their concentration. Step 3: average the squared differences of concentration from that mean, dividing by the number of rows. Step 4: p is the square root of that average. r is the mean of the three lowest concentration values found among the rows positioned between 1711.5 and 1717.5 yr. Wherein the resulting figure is -1.24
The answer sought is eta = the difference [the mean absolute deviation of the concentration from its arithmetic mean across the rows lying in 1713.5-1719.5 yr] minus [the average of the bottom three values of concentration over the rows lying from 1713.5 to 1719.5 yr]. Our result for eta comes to -1.27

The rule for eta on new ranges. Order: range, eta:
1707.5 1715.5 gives -1.27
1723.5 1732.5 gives -1.25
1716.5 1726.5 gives -1.32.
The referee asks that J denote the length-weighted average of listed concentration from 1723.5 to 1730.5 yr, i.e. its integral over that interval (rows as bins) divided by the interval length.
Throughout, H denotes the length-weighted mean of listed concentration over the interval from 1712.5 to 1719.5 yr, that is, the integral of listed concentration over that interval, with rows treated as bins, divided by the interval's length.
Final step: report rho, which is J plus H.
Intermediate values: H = 1.34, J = 1.42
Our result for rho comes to 2.76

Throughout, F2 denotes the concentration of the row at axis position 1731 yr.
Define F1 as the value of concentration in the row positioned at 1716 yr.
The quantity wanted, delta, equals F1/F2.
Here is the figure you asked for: 0.85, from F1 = 1.322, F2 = 1.562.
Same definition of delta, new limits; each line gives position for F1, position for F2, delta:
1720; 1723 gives 1.01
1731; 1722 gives 1.13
